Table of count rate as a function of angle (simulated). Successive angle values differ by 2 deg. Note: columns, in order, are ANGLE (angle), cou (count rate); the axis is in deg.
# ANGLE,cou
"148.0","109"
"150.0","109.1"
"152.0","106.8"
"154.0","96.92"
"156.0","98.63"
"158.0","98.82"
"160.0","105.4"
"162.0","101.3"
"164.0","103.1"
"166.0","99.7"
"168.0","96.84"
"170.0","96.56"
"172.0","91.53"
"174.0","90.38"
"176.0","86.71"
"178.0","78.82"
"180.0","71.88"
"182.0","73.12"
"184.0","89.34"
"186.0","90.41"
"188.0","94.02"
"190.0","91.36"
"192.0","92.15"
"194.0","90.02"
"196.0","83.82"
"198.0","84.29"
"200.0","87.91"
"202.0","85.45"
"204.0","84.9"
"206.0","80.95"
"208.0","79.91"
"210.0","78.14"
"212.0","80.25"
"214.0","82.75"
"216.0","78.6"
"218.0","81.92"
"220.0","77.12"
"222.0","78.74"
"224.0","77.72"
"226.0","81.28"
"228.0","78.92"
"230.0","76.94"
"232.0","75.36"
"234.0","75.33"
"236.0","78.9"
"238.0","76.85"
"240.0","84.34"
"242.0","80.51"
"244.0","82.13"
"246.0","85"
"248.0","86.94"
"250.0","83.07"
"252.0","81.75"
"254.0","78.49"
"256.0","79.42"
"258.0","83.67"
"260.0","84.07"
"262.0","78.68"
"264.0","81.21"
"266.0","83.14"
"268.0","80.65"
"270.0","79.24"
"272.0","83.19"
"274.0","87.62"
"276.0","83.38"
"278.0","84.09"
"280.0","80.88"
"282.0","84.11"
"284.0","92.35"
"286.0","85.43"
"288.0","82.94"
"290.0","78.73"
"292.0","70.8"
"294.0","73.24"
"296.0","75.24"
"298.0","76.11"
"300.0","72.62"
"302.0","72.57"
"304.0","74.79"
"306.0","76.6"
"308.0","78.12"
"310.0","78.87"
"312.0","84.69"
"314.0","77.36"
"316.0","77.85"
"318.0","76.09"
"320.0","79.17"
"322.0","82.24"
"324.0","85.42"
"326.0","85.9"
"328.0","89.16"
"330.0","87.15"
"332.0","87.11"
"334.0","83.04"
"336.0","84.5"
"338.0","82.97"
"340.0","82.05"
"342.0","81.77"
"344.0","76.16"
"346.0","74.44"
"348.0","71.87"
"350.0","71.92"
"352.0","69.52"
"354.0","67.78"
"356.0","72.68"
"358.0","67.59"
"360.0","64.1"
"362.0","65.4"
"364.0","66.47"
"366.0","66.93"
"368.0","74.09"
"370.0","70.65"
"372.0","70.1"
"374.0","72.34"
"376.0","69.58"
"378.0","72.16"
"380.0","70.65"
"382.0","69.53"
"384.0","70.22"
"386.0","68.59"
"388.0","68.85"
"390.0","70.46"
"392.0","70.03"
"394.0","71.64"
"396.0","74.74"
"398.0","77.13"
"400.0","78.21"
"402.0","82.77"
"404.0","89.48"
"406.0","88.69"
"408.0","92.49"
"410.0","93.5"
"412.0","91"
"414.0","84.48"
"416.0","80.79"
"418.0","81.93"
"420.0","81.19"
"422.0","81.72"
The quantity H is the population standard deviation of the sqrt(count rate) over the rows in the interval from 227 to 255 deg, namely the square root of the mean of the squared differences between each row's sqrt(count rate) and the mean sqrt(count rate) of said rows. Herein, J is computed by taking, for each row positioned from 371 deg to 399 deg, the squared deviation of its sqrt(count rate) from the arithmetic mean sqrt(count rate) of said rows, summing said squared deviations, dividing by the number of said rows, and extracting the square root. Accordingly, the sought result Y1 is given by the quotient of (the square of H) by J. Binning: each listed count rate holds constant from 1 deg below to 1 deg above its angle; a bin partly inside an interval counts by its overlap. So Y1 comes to 0.29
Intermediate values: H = 0.197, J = 0.13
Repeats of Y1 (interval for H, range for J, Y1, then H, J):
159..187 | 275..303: 0.88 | 0.545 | 0.34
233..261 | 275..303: 0.09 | 0.179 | 0.34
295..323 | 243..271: 0.25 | 0.181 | 0.13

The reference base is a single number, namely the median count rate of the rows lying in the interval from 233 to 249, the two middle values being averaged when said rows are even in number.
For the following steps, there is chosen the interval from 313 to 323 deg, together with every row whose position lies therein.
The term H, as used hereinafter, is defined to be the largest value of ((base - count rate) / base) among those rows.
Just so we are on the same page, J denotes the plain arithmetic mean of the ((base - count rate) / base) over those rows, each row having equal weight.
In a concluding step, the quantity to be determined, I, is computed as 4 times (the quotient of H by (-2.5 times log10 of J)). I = 0.07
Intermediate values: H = 0.06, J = 0.03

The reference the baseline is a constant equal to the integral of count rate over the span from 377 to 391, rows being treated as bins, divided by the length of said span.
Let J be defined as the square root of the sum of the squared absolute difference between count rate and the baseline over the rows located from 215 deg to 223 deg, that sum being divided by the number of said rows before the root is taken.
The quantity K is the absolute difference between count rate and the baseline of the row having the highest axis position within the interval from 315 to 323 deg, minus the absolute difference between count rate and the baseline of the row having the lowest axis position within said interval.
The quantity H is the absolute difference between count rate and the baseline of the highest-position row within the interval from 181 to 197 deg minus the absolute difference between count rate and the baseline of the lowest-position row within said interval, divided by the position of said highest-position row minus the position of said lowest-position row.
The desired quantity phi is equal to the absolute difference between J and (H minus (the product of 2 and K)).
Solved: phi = 17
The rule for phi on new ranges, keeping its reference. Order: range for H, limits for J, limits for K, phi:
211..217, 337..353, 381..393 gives 7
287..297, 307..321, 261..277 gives 20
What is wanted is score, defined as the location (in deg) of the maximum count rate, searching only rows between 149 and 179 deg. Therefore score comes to 150.0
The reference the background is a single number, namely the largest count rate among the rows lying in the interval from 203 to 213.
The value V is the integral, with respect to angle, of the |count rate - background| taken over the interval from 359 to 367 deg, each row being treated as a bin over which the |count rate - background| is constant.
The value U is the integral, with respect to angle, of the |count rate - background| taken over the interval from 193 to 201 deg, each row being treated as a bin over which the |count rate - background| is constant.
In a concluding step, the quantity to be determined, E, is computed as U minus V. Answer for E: -134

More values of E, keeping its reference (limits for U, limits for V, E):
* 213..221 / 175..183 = -27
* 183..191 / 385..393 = -72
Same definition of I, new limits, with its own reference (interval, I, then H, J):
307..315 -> 0.05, 0.05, 0.02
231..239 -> 0.10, 0.07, 0.06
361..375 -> 0.38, 0.20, 0.15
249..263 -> 0.01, 0.03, 0.00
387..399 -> 0.26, 0.15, 0.11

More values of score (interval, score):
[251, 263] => 260.0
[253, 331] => 284.0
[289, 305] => 290.0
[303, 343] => 328.0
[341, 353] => 342.0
